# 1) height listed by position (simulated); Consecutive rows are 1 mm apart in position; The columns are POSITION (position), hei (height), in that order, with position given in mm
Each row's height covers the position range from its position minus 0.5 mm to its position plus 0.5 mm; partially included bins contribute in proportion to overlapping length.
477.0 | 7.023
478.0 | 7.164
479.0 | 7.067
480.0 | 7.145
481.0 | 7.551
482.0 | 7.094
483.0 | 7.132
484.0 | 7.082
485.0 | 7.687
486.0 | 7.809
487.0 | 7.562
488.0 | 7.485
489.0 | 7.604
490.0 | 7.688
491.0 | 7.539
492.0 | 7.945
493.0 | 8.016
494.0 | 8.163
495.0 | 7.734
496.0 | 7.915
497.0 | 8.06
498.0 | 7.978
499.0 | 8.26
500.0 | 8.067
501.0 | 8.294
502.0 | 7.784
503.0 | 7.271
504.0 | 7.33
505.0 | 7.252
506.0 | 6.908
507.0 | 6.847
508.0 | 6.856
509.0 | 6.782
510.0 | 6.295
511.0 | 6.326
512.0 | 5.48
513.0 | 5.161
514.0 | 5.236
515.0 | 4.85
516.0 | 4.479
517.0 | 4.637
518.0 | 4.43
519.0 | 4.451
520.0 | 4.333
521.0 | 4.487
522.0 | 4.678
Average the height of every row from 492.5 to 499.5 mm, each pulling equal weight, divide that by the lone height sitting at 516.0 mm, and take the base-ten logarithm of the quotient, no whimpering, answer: 0.25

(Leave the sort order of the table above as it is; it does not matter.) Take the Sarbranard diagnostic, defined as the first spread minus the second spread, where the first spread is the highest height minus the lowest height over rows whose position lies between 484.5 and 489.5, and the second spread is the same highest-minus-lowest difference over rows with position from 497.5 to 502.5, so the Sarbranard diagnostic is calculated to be -0.19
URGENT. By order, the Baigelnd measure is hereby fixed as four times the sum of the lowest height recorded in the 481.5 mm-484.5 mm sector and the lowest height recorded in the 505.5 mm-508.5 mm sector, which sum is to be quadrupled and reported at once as 55.7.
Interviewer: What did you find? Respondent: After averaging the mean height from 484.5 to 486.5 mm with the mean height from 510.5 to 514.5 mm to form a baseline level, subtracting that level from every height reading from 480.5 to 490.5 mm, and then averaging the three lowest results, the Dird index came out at 0.45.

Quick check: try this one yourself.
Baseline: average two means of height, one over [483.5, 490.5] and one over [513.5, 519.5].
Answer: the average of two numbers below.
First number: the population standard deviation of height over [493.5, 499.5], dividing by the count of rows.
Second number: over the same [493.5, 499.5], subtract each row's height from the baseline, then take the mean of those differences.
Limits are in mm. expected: -0.9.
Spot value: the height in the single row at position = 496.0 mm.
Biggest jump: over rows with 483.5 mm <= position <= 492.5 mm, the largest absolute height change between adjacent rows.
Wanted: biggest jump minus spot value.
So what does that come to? -7.3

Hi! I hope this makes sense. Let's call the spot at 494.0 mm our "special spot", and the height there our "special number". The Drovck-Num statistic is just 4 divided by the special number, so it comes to 0.49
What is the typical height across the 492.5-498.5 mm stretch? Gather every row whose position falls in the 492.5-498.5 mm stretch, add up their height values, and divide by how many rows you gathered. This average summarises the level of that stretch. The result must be 7.98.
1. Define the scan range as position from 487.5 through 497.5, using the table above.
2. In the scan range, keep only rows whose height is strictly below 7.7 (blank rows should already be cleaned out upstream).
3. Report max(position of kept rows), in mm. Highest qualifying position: 491.0 mm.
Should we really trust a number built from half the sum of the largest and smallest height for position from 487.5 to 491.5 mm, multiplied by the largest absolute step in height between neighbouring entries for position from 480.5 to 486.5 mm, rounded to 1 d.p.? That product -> 4.6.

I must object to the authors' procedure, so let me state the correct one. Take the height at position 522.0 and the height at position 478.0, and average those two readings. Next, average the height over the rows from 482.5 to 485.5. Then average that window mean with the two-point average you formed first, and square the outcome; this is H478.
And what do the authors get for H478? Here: 44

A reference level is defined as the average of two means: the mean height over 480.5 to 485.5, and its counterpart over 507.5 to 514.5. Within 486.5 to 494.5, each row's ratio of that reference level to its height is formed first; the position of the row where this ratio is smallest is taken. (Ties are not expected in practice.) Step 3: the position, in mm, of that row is 494.0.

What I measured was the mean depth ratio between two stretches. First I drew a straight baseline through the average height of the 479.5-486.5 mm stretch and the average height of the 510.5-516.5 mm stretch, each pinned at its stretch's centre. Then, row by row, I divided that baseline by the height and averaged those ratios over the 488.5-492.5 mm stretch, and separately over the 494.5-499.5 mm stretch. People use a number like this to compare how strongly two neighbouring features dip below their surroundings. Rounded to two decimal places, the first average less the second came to 0.09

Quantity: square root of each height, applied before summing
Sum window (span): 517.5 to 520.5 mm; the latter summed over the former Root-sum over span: 6.3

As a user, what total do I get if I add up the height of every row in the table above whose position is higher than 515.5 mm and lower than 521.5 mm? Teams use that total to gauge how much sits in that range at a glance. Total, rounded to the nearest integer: 27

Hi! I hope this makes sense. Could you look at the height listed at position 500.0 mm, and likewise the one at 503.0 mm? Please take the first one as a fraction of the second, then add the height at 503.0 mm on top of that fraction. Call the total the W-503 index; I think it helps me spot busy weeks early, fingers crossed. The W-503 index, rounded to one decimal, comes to 8.4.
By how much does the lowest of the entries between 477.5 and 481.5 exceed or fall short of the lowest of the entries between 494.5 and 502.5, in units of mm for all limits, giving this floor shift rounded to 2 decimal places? -0.67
